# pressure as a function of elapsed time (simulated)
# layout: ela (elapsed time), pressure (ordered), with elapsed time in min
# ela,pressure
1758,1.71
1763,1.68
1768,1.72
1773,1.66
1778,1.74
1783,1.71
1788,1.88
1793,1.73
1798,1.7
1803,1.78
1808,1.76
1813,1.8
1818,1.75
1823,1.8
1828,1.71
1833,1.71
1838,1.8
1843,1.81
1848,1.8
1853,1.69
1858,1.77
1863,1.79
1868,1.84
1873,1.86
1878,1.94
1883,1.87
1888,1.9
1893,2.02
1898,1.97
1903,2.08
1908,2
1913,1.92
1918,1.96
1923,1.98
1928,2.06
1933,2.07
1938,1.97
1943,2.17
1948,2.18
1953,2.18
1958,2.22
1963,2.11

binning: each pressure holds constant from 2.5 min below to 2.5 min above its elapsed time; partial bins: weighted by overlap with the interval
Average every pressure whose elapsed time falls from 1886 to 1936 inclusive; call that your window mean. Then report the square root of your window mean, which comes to 1.41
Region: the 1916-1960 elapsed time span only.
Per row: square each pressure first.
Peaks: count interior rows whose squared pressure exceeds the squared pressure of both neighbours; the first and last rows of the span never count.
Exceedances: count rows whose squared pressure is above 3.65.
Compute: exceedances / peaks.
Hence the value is 9.0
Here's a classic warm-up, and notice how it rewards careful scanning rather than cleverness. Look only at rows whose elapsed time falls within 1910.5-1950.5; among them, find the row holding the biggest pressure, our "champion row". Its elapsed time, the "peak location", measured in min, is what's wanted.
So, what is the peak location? 1948 min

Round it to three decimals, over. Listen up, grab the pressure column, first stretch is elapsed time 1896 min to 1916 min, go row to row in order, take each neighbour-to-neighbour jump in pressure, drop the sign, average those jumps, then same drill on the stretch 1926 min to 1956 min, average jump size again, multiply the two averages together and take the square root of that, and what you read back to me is 0.076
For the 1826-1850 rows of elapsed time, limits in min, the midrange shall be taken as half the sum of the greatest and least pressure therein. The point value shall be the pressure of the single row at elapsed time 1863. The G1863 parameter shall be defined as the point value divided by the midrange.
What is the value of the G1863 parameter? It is 1.02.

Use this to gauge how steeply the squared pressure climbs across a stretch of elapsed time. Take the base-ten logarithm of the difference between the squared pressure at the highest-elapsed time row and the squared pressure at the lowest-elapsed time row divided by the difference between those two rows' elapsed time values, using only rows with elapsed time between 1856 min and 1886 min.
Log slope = -1.8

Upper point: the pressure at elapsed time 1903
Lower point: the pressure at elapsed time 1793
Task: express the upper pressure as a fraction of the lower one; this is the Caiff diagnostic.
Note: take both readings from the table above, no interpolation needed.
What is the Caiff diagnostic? 1.20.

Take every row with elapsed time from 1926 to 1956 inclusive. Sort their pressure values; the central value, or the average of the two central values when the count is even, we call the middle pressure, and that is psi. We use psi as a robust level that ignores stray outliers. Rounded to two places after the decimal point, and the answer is 2.12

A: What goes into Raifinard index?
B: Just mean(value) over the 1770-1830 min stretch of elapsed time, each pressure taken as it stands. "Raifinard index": 1.75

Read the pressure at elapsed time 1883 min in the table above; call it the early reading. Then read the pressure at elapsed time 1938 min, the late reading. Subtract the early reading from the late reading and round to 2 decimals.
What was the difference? 0.10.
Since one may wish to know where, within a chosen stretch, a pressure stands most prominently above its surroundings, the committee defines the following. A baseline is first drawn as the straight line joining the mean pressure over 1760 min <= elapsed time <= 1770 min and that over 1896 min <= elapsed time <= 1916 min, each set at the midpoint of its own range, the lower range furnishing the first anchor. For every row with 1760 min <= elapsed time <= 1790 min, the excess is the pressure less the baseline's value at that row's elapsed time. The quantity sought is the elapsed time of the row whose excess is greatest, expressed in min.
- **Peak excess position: 1788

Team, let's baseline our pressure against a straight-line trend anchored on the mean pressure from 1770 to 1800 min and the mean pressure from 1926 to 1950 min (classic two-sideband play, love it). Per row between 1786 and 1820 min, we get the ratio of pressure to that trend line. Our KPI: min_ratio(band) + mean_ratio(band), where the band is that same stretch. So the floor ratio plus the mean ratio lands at 1.96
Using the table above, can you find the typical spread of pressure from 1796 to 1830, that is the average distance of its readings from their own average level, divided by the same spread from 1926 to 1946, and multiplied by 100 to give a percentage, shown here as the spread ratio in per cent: 61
